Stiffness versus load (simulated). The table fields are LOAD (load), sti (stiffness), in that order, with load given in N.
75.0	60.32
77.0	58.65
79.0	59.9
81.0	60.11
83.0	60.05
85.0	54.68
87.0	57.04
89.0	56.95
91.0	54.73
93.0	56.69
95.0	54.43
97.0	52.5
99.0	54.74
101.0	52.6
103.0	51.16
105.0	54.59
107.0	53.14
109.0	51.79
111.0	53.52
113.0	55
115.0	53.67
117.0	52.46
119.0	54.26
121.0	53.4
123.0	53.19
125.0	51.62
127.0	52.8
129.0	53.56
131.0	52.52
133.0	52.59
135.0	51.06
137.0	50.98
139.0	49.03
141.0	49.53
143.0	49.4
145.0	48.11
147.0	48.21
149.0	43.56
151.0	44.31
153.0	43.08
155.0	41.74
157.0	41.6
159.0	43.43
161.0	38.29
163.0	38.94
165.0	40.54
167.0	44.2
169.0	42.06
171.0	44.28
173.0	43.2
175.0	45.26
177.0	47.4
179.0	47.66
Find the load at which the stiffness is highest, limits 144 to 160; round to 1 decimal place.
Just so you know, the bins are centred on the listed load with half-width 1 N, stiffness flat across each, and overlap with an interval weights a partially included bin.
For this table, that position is 147.0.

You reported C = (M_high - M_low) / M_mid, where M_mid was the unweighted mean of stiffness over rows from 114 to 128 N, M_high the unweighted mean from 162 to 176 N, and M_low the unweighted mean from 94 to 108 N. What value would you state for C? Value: -0.20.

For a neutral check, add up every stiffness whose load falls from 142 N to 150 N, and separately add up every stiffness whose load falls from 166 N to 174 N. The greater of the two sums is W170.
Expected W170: 189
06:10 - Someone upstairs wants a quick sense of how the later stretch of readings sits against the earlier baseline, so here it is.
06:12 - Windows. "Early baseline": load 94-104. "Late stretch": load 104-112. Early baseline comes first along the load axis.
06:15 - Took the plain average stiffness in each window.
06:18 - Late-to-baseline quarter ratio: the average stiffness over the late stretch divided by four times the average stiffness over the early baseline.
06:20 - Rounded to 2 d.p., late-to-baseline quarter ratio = 0.25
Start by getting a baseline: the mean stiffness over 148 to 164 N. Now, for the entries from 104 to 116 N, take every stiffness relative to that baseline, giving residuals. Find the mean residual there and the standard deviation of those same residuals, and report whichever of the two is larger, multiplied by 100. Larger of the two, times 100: 1175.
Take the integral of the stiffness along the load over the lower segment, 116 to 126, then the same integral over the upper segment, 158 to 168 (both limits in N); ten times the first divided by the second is 12.9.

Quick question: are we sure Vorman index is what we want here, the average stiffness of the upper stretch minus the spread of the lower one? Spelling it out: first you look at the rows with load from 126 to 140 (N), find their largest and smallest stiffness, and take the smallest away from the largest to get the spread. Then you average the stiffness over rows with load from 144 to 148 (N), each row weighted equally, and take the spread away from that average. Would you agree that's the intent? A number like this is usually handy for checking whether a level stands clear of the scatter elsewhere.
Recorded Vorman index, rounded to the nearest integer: 44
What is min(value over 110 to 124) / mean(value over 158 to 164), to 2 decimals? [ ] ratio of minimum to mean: 1.30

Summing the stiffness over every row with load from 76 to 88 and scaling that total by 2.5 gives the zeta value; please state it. 876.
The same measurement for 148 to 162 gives 740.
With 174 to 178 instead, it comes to 232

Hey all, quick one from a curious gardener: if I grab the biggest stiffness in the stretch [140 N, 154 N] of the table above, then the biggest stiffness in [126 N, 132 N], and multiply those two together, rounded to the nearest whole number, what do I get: 2653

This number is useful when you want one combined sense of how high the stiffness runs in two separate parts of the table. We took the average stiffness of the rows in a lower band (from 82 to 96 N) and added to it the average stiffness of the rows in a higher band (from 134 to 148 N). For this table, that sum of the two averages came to 106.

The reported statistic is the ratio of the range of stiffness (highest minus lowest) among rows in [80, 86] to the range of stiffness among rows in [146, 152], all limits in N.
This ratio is 1.2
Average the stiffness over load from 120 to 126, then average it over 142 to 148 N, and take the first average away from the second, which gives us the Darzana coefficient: -4.2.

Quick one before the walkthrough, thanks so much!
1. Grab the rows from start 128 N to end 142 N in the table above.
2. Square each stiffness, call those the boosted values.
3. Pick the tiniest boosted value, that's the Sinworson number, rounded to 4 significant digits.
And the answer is 2404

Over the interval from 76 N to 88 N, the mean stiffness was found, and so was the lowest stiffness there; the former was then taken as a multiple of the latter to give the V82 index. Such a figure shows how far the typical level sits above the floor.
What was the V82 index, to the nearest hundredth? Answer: 1.07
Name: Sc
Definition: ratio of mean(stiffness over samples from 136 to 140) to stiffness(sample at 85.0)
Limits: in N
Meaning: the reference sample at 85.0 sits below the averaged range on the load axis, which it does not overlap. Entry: 0.91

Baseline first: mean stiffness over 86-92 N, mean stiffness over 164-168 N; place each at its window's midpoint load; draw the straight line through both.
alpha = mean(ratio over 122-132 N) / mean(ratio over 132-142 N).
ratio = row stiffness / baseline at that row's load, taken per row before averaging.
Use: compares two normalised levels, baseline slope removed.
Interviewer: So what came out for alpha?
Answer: 1.00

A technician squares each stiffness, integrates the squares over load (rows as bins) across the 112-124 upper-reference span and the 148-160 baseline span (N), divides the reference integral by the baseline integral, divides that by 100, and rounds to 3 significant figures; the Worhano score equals 0.0156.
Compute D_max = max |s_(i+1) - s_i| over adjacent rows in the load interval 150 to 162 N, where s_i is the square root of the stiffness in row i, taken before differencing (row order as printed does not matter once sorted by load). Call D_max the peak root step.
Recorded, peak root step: 0.40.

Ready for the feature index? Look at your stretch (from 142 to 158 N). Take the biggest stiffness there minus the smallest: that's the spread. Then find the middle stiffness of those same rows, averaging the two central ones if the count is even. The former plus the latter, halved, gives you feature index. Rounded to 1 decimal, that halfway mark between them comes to 25.9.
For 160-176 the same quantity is 24.8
